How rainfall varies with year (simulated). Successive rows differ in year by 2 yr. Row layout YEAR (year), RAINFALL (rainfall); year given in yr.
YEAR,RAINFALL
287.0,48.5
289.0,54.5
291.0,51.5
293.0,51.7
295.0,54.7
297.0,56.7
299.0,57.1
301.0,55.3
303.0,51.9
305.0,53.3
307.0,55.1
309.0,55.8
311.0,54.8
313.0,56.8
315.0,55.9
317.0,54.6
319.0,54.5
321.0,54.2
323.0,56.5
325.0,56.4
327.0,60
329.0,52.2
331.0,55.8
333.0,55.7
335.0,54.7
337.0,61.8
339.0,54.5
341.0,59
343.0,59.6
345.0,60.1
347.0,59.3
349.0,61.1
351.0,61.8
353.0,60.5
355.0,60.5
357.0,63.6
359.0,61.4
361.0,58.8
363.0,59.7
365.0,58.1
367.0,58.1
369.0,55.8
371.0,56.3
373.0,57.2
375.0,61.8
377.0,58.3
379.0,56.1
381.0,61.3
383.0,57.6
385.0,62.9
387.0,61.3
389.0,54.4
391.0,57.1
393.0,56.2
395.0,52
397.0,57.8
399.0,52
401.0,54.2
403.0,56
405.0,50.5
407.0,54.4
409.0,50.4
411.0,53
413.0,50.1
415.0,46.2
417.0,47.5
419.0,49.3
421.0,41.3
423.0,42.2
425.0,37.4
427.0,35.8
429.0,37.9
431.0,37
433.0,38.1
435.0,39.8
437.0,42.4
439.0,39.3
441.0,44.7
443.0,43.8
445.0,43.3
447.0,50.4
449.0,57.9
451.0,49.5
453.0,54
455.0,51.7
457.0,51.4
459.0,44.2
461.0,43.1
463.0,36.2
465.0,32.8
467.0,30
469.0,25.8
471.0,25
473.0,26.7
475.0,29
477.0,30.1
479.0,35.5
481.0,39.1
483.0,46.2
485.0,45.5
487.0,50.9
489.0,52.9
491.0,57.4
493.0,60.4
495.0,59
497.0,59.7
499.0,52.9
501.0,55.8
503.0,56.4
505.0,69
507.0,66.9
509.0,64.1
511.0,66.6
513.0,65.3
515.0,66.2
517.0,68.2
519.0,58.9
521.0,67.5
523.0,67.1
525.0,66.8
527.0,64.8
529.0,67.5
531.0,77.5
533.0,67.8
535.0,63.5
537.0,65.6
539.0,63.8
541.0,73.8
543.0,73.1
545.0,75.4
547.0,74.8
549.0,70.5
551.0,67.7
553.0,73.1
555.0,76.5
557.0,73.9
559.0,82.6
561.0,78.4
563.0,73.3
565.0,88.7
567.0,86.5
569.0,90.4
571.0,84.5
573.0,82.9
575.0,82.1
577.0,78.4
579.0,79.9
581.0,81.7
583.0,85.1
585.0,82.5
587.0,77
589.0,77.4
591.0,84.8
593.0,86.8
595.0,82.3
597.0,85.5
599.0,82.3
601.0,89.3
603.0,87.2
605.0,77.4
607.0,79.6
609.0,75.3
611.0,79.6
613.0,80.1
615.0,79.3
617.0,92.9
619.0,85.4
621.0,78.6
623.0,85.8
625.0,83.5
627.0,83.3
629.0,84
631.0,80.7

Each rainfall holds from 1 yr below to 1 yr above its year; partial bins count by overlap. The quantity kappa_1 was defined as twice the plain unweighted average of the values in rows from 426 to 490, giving 82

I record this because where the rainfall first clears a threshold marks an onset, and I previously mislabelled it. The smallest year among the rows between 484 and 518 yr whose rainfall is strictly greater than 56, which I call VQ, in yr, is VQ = 491.0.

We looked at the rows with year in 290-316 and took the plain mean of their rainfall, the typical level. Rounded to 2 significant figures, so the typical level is 55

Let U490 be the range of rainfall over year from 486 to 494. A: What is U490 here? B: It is 9.5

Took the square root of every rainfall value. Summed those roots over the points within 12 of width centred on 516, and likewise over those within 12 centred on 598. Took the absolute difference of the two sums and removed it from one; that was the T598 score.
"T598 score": -6.0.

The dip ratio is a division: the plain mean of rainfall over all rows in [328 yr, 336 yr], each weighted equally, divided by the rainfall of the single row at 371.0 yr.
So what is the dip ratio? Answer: 0.97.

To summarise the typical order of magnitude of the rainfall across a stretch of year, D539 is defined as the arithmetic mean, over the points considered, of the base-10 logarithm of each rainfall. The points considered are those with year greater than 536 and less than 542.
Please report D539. 1.83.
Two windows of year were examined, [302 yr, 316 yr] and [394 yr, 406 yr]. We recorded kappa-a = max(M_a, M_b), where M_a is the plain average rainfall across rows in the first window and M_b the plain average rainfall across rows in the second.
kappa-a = 55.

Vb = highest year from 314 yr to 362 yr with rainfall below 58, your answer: 339.0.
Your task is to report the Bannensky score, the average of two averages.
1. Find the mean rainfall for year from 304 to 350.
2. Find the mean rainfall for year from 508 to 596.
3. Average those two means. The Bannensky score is 66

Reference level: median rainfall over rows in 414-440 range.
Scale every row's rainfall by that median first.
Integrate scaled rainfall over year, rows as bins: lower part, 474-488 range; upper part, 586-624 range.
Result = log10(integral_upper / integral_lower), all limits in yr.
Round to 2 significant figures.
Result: 0.75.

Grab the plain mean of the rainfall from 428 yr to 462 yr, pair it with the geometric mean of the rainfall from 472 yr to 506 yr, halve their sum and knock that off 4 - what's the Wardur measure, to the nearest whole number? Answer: -42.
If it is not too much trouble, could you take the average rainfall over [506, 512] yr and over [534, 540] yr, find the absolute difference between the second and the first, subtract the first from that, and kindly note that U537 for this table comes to -64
